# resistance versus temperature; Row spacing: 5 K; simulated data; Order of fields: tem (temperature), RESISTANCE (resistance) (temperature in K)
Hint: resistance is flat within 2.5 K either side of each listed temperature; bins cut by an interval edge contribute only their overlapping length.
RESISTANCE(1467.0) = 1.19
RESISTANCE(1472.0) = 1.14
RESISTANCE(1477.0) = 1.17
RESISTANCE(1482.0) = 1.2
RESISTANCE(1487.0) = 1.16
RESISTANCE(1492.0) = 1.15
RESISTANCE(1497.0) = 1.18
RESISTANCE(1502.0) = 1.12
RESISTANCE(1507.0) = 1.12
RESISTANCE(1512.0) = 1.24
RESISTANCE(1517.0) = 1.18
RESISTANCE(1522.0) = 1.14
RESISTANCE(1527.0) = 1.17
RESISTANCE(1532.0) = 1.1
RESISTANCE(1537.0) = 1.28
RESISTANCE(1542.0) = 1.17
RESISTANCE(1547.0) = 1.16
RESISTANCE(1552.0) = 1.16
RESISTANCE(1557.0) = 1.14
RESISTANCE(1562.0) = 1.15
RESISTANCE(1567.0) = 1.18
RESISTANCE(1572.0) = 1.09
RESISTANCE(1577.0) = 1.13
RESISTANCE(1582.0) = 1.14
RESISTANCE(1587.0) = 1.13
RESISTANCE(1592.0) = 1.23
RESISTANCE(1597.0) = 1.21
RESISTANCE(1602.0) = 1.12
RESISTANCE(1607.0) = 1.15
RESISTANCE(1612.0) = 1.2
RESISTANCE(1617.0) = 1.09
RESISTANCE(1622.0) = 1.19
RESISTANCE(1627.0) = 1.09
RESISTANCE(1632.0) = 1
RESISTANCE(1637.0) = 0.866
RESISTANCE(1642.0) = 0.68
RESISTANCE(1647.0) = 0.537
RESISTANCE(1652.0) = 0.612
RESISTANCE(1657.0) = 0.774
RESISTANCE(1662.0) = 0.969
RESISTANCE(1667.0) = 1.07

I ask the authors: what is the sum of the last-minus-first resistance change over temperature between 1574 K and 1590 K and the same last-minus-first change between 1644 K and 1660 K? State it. 0.24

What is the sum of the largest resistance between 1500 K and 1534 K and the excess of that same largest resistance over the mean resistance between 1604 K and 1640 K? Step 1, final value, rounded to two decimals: 1.40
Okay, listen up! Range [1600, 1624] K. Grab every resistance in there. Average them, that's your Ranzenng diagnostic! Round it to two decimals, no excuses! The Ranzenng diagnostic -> 1.15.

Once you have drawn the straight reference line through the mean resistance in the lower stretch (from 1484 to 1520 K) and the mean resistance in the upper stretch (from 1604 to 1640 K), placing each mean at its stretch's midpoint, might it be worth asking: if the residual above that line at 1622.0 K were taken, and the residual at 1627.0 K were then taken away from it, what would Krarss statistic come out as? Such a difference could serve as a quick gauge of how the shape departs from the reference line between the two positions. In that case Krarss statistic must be 0.10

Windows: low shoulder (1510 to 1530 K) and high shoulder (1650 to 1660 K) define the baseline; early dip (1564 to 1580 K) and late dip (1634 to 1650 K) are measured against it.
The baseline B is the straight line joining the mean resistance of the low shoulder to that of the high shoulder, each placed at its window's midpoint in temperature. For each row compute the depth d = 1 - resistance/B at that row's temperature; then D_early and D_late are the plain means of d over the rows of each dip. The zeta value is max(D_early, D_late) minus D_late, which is 0.00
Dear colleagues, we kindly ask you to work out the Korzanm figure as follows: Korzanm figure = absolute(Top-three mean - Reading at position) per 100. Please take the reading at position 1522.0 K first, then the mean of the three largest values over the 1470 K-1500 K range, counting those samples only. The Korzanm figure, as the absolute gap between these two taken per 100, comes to 0.0004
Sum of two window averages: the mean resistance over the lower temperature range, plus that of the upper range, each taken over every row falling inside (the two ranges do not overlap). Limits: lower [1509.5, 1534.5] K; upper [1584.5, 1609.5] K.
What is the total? 2.3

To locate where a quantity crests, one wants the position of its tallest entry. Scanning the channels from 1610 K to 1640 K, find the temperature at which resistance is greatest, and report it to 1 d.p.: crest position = 1612.0 K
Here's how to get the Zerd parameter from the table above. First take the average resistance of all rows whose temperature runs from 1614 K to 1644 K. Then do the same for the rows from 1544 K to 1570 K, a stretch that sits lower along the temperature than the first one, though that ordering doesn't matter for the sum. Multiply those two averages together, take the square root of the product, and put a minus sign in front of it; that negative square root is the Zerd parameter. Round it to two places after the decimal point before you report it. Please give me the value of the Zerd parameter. -1.07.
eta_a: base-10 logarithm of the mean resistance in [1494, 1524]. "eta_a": 0.066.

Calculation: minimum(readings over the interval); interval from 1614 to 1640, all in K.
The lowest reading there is 0.866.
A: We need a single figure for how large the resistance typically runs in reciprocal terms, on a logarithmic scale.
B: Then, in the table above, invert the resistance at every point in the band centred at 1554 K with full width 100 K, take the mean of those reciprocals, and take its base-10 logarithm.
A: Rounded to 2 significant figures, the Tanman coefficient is -0.065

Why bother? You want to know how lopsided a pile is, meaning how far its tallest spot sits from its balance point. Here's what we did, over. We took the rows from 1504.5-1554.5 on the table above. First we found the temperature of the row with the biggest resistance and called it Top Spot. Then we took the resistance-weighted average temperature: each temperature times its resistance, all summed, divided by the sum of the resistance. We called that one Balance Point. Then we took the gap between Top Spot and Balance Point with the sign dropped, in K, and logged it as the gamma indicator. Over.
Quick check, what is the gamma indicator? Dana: 7.5 K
